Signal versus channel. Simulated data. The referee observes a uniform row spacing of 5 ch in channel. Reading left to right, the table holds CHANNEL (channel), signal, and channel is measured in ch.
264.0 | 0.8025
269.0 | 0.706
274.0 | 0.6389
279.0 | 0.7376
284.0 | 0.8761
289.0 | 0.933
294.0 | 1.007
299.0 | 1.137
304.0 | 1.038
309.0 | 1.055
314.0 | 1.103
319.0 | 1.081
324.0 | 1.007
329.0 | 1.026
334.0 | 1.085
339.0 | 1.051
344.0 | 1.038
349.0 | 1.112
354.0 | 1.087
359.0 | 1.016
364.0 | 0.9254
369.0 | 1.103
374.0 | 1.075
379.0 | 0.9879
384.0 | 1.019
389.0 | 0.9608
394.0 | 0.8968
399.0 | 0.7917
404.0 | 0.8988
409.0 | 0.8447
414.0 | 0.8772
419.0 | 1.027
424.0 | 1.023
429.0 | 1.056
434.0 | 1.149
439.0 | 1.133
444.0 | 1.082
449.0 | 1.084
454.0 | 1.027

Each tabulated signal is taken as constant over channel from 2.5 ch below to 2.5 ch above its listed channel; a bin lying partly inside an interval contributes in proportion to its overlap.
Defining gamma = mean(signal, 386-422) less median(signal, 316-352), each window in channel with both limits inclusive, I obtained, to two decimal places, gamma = -0.15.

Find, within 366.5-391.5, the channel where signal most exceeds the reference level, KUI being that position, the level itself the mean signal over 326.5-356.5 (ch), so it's 369.0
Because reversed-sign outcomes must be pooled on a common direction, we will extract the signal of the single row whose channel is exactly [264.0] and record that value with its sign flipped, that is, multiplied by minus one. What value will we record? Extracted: -0.80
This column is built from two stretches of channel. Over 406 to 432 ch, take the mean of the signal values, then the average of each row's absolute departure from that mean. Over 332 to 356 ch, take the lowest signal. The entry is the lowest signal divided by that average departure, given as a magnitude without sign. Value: 12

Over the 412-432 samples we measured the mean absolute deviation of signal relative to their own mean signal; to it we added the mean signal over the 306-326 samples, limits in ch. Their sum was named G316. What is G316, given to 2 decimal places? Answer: 1.12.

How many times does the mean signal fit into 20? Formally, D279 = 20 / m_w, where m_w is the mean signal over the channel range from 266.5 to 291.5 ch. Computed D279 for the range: 25.7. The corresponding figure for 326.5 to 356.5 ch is 18.8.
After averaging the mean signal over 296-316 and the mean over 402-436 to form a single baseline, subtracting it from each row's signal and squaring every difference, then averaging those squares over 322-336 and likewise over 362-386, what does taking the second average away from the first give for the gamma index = -0.003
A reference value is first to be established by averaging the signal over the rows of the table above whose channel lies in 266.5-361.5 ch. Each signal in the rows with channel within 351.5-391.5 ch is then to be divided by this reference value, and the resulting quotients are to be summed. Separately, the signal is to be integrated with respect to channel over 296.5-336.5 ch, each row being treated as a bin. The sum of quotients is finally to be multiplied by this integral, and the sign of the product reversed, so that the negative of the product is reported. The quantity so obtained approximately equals -354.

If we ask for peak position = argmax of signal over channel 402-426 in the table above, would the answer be 419.0 ch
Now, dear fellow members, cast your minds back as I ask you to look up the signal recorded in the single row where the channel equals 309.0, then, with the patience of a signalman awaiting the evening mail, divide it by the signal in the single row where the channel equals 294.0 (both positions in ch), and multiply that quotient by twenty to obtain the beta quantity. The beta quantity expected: 21.0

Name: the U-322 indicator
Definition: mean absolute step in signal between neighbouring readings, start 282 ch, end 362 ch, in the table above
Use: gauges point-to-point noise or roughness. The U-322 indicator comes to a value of 0.054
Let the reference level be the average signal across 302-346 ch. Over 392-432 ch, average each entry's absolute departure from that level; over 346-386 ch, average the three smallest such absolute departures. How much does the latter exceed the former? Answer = -0.10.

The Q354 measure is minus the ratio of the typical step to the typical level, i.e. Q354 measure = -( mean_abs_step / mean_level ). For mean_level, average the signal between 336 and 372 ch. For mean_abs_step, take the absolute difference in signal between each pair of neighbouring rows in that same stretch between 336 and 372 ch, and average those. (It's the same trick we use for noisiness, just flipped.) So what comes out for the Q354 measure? -0.072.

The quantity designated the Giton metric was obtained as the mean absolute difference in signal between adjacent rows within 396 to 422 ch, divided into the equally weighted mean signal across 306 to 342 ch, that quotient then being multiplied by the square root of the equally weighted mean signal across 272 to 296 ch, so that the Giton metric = 11.3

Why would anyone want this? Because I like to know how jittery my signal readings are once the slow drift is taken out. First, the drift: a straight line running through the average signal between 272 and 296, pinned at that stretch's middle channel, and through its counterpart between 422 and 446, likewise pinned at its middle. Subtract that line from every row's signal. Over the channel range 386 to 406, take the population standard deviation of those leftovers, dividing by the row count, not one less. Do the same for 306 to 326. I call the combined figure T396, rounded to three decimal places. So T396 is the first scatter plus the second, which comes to 0.108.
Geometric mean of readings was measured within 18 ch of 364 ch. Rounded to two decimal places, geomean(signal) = 1.04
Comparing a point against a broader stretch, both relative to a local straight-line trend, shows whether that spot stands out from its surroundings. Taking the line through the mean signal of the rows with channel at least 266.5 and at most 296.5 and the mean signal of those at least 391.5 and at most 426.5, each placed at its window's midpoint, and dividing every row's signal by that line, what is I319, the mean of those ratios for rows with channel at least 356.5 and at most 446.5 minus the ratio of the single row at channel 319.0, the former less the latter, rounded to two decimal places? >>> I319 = -0.18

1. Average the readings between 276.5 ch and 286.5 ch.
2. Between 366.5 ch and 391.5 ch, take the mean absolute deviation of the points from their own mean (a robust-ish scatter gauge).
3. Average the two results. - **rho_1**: 0.43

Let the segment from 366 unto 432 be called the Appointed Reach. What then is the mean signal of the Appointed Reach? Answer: 0.97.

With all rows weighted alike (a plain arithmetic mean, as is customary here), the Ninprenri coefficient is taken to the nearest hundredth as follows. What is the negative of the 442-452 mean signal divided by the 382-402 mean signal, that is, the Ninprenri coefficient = -1.18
